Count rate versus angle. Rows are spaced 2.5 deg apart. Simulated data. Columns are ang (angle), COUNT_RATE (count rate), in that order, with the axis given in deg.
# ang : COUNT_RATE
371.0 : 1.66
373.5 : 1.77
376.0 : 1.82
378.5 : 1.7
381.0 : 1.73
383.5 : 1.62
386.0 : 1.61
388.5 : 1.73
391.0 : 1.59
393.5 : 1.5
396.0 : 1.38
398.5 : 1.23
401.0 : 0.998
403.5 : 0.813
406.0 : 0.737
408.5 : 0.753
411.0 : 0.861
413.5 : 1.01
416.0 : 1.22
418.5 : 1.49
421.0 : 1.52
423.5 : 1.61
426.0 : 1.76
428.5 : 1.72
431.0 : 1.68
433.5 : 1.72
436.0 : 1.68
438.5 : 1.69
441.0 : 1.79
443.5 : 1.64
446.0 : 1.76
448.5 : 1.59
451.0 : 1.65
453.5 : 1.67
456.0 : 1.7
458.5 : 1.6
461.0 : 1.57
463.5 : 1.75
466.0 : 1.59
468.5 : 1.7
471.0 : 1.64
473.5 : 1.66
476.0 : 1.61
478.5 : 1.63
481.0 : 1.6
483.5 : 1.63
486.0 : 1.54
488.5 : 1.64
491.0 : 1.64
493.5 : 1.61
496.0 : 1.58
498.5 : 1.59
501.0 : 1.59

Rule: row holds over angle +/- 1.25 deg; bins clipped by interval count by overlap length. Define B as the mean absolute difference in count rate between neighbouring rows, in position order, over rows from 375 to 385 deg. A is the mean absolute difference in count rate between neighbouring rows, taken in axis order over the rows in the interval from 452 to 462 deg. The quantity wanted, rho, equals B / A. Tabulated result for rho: 1.6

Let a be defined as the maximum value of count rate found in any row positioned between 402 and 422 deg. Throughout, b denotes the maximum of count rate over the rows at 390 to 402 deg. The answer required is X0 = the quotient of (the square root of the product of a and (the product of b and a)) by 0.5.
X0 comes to 3.83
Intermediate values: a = 1.52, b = 1.59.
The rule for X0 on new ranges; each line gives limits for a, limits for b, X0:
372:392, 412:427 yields 4.83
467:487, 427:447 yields 4.55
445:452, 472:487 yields 4.54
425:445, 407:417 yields 3.95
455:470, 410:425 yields 4.44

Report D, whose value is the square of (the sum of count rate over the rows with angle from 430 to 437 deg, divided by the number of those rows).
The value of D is 2.87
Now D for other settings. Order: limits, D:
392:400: 1.88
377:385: 2.83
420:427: 2.66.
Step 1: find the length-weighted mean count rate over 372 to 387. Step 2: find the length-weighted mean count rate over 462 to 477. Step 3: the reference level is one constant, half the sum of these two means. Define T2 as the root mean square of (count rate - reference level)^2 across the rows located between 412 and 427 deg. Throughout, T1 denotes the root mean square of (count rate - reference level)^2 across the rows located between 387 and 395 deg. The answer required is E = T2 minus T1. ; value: 0.19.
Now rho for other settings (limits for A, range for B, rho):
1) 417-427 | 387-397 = 1.3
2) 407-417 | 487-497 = 0.1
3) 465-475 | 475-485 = 0.4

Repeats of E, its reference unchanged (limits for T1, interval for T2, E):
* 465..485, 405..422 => 0.56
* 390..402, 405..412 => 0.58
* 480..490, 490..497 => 0.00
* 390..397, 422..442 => -0.05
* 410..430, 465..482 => -0.29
